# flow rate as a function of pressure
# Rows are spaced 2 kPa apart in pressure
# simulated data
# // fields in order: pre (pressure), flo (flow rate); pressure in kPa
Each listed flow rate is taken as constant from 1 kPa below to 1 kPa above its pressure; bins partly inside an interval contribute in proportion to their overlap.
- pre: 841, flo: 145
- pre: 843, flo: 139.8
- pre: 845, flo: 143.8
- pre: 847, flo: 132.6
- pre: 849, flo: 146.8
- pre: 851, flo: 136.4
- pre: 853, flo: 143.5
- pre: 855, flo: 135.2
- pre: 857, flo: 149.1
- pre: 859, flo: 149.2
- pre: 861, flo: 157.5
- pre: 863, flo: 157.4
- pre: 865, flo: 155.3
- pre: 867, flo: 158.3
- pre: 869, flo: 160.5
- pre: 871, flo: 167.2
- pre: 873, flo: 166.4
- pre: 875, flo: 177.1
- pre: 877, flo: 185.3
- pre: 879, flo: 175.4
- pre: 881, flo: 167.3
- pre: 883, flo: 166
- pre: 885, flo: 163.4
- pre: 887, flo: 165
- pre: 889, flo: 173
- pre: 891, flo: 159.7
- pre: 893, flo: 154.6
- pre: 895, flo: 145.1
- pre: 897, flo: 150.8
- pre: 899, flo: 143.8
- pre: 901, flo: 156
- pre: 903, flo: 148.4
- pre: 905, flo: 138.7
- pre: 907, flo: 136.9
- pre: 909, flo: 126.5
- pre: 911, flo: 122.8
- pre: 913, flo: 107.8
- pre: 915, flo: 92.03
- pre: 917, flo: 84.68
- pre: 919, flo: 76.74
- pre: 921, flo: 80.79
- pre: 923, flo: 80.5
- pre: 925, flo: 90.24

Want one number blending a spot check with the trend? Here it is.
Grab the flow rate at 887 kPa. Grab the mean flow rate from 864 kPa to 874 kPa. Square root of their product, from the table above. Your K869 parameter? 163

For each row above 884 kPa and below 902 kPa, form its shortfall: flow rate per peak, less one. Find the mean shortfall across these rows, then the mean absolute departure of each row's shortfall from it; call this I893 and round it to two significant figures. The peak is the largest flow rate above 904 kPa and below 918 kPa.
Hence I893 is 0.054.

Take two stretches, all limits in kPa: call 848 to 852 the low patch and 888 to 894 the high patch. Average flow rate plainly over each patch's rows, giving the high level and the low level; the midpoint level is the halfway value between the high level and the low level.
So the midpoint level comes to 152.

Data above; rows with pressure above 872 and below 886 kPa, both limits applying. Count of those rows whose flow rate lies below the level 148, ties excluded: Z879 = 0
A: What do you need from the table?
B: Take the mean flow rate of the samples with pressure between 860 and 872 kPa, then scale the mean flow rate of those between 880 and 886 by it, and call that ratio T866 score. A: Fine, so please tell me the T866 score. 1.0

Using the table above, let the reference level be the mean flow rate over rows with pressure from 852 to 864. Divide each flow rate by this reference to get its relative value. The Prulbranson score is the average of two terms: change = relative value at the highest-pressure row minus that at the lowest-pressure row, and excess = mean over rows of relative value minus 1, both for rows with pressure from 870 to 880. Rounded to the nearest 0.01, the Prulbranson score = 0.11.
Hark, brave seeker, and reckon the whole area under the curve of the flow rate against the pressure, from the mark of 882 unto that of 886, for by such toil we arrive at 659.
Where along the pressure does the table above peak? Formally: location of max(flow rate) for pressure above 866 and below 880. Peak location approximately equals 877 kPa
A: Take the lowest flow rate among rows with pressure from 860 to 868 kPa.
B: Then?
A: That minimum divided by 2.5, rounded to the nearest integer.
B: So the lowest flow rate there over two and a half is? 62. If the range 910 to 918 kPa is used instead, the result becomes 34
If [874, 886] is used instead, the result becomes 65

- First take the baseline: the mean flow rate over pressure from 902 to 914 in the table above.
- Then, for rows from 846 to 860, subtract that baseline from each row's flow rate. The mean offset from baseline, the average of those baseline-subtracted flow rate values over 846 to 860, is 12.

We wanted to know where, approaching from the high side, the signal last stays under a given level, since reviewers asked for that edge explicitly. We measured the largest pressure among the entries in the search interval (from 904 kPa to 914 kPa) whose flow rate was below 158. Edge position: 913 kPa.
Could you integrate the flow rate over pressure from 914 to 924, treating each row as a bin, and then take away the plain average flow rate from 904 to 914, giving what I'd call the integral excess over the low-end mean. 703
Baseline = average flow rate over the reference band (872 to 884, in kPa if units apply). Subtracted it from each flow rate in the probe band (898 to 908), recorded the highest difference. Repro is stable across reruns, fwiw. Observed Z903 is -17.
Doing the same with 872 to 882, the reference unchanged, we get 12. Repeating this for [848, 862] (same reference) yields -15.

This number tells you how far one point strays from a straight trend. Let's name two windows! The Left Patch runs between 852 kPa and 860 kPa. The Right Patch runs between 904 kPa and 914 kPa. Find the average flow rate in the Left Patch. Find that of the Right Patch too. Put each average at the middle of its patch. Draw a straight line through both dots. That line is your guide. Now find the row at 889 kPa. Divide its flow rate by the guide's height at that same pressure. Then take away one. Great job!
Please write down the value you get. 0.30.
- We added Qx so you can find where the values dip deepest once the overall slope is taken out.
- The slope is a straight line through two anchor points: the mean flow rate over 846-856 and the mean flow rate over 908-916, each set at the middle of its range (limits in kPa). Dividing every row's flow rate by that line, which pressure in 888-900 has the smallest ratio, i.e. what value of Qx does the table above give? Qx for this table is 895 kPa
